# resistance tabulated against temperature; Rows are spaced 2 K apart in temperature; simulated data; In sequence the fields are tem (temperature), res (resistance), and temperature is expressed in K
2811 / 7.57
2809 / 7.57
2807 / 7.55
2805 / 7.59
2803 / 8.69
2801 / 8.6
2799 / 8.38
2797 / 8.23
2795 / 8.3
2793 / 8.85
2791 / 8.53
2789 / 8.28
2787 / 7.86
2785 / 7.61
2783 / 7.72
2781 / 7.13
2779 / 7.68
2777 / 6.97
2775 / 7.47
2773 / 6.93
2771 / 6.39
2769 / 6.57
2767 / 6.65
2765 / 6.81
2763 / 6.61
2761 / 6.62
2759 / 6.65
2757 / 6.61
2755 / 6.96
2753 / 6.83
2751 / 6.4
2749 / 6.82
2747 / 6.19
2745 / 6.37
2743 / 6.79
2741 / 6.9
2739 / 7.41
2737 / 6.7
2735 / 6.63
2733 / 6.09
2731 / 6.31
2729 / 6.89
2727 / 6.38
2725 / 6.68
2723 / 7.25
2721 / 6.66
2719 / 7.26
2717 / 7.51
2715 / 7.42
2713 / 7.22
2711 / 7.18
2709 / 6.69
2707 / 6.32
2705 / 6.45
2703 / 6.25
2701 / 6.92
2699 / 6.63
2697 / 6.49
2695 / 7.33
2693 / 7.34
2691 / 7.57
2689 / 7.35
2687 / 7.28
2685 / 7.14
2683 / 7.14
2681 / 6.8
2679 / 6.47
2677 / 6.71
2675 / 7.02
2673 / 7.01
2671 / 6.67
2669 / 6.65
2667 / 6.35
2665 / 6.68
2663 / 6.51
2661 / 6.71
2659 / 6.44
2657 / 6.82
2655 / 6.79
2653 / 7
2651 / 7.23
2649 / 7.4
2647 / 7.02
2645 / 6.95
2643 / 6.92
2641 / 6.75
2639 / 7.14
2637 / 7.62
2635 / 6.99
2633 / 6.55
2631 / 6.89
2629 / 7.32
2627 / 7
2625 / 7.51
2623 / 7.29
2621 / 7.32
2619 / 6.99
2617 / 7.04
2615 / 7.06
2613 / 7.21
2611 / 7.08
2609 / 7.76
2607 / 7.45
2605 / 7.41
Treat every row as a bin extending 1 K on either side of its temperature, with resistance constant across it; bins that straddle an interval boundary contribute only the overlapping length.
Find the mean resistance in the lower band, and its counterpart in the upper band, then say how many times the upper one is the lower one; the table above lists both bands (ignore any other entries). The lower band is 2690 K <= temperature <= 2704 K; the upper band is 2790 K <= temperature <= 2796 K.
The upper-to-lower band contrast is 1.23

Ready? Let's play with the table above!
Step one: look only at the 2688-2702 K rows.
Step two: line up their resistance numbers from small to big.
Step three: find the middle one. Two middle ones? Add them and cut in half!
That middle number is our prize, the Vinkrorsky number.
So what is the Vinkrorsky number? 7.33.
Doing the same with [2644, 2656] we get 7.01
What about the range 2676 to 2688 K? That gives 6.97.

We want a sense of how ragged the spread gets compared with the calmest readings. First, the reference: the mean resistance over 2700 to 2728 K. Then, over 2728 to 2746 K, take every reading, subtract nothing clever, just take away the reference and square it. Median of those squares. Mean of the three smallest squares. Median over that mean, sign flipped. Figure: -22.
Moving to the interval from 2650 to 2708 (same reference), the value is -22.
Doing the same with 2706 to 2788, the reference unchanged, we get -94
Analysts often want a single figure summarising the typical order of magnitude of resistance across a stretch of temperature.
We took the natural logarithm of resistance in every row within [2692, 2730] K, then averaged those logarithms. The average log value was 1.93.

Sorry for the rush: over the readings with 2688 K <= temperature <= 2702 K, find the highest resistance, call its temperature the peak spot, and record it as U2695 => 2691 K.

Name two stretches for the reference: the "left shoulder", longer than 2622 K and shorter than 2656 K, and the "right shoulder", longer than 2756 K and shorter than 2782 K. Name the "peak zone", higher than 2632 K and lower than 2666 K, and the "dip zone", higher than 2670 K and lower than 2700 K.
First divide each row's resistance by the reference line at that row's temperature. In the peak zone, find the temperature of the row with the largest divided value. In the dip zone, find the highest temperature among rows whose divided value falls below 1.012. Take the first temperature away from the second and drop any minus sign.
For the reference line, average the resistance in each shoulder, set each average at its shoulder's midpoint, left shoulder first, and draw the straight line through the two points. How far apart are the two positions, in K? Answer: 62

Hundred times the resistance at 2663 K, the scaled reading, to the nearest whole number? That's 651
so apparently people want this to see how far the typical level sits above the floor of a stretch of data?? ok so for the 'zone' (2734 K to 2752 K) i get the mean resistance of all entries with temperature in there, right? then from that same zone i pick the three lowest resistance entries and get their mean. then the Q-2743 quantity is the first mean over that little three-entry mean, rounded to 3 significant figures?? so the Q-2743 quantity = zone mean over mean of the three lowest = 1.06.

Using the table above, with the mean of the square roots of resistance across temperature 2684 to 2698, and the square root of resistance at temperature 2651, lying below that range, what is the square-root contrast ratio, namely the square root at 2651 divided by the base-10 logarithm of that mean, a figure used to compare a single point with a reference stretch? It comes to 6.27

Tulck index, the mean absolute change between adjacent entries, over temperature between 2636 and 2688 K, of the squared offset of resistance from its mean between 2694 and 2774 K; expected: 0.11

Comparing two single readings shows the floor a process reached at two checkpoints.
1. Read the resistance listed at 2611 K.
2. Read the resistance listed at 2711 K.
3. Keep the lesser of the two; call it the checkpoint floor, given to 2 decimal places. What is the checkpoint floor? 7.08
